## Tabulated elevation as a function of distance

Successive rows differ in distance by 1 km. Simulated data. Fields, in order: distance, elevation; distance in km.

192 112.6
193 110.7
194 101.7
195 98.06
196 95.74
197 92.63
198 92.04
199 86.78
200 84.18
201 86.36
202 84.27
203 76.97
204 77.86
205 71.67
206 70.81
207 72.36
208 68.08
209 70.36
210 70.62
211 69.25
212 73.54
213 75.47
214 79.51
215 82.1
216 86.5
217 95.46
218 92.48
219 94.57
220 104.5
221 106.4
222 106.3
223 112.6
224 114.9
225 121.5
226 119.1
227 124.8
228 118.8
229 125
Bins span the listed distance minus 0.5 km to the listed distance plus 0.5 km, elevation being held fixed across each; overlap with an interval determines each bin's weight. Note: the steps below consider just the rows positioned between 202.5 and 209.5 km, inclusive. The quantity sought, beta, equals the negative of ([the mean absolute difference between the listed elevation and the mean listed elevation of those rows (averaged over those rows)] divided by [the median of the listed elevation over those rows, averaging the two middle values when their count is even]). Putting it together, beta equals -0.038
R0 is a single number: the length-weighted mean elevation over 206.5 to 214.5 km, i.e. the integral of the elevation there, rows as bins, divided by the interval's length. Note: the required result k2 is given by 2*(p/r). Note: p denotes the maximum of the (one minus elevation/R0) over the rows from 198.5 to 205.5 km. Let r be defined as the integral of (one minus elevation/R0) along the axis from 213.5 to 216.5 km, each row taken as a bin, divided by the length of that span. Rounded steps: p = 0.01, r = -0.14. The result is -0.1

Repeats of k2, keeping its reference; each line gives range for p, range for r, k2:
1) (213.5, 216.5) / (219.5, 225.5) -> 0.4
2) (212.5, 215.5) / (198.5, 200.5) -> 0.5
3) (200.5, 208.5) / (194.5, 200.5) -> -0.5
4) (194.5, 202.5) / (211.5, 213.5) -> 11.2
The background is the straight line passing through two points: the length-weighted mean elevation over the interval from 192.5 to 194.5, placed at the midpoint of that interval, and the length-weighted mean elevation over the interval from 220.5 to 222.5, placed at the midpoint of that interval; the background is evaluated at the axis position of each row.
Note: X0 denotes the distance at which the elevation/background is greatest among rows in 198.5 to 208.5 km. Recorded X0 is 199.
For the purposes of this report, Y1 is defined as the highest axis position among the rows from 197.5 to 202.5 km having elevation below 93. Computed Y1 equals 202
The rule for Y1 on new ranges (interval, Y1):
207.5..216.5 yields 216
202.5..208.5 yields 208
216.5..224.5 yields 218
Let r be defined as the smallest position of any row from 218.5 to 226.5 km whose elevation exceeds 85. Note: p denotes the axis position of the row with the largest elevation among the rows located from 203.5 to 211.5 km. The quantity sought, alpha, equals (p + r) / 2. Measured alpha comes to 211.5 km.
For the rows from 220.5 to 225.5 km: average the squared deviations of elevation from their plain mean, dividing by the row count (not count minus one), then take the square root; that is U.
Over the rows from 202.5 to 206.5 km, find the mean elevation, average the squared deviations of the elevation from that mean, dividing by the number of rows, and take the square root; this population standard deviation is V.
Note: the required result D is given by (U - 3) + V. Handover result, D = 6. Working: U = 5.7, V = 3.1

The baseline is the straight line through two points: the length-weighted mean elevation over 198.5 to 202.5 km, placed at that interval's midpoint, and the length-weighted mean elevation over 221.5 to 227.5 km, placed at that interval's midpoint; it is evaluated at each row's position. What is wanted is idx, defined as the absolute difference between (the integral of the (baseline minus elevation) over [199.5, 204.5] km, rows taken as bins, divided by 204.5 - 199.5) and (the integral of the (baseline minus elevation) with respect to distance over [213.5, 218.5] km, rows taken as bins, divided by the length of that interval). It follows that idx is 12.9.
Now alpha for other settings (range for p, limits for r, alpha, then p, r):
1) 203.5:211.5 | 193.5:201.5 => 199.0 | 204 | 194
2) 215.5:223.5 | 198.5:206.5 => 211.0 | 223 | 199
